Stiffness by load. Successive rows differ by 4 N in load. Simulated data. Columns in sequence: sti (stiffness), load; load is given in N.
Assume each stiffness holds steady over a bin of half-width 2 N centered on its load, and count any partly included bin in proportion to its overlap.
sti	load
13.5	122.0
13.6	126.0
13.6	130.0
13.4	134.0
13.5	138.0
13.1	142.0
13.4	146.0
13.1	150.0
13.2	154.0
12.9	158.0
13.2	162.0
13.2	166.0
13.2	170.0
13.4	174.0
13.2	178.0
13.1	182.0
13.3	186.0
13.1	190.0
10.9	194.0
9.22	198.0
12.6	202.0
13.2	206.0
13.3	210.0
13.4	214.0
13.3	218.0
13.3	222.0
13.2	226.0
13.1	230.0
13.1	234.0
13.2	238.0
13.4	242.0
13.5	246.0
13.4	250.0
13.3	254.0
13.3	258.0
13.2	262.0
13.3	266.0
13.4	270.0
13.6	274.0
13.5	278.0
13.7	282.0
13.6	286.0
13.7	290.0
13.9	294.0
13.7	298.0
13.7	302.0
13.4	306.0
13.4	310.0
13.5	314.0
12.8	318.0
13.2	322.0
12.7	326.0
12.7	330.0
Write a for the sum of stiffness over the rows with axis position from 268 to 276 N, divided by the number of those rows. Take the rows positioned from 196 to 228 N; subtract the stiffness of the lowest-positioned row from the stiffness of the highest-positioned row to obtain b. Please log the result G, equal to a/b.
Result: 3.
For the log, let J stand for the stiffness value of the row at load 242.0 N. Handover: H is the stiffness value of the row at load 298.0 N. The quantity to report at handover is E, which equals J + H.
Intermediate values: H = 13.7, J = 13.4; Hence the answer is 27.1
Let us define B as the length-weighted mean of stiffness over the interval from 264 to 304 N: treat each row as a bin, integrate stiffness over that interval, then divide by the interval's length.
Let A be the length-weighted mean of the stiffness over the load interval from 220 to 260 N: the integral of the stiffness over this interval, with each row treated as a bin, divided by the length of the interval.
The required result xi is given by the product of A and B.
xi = 181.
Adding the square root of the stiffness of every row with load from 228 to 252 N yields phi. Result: 21.9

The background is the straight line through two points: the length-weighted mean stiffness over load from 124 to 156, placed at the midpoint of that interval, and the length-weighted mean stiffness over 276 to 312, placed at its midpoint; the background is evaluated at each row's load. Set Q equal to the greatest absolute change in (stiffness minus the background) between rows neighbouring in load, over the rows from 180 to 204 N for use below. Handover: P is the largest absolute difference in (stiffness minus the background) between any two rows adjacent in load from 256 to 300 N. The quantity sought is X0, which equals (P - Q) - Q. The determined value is -6.54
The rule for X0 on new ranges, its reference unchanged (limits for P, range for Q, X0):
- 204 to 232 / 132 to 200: -4.31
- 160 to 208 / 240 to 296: 2.99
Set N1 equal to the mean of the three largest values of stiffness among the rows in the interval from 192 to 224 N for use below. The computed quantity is 13.33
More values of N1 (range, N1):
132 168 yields 13.43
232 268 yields 13.43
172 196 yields 13.30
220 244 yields 13.30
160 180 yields 13.27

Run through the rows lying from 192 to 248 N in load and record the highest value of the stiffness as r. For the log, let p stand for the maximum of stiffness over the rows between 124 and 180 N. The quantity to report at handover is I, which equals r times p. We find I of 184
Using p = 13.6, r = 13.5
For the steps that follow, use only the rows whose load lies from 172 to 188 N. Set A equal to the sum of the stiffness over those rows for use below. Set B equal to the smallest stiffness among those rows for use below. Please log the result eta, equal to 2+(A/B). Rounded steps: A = 53.00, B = 13.1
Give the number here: 6.05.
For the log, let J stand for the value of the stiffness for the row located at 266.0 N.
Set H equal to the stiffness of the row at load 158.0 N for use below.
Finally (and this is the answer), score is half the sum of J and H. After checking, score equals 13.1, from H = 12.9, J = 13.3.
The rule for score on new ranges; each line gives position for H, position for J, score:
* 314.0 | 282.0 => 13.6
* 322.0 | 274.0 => 13.4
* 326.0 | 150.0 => 12.9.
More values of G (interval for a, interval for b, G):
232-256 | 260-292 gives 27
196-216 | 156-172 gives 41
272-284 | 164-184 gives -136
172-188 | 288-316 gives -66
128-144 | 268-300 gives 45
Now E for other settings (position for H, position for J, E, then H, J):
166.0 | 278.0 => 26.7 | 13.2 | 13.5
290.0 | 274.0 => 27.3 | 13.7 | 13.6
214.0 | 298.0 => 27.1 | 13.4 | 13.7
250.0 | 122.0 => 26.9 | 13.4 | 13.5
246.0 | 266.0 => 26.8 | 13.5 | 13.3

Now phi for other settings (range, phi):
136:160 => 21.8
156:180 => 21.8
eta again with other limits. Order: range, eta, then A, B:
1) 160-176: 6.02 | 53.00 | 13.2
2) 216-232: 6.04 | 52.90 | 13.1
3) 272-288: 6.03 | 54.40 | 13.5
